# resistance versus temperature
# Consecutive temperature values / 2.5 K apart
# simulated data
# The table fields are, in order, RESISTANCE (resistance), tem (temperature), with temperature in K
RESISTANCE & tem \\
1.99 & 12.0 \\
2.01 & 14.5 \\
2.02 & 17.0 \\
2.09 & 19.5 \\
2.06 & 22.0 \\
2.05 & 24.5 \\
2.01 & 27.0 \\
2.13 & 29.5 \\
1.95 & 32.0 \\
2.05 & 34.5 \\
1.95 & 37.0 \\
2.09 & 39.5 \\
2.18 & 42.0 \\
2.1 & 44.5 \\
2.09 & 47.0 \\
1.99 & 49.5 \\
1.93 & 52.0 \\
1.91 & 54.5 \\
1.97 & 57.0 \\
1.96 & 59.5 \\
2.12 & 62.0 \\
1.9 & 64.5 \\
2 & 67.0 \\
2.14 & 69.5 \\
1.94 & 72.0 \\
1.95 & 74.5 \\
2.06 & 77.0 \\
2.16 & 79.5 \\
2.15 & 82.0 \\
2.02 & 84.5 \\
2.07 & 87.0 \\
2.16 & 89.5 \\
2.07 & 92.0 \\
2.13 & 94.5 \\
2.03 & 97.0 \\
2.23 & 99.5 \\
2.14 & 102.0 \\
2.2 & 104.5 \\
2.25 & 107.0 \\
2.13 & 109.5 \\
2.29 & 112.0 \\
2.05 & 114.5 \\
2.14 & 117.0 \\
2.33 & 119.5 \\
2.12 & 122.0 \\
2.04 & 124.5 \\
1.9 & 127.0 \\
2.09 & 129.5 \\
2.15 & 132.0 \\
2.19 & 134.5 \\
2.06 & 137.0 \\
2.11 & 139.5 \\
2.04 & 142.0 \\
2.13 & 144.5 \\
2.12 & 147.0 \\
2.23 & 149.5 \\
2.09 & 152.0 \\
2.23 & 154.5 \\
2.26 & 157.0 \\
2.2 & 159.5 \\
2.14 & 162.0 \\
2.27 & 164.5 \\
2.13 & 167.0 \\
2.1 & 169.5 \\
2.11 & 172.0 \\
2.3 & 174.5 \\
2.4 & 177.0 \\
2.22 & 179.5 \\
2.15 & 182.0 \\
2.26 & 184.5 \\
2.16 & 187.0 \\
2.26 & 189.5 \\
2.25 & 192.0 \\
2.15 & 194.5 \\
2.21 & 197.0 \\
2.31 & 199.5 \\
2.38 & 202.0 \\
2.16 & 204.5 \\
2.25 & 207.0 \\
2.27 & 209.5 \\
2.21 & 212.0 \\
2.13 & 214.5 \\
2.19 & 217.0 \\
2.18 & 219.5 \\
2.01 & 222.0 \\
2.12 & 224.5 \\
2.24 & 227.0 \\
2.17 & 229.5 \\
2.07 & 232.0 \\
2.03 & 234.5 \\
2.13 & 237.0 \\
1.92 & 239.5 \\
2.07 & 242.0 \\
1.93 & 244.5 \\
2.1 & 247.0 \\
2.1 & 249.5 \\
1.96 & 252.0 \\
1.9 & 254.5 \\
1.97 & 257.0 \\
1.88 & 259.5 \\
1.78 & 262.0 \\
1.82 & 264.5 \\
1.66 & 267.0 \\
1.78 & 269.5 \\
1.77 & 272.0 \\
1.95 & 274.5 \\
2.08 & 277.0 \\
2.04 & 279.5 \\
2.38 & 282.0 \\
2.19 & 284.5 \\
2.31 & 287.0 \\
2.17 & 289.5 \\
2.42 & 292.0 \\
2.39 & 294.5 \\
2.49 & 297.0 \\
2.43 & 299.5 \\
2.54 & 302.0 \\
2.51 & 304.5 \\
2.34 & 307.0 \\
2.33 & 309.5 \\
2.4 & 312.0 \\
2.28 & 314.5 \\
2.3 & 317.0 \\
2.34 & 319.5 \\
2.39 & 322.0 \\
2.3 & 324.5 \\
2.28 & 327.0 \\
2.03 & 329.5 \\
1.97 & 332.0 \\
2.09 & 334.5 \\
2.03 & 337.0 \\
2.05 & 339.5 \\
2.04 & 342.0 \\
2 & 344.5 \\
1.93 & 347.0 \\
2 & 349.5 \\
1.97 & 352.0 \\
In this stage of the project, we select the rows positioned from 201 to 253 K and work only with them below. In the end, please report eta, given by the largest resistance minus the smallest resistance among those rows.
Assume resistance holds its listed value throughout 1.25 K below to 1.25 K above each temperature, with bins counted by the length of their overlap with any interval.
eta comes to 0.46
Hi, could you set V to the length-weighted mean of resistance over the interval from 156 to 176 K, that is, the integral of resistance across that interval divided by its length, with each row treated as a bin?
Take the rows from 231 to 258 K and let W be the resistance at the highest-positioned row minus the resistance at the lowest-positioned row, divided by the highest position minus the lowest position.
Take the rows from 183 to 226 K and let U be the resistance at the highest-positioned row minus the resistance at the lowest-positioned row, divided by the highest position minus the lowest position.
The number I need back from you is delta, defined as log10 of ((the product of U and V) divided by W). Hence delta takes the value 0.3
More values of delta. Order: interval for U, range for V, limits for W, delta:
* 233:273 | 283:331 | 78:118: 1.5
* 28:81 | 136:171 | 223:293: -0.5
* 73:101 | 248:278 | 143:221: 1.5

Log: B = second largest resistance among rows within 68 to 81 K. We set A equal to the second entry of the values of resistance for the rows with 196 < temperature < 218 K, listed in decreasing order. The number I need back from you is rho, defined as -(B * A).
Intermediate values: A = 2.31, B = 2.14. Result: -4.94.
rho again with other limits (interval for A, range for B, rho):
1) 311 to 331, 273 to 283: -4.97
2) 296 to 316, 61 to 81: -5.37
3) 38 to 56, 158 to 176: -4.77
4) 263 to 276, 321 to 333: -4.19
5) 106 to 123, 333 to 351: -4.69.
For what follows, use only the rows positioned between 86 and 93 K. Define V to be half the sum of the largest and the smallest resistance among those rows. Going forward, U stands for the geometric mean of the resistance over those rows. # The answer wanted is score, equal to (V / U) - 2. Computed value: -0.99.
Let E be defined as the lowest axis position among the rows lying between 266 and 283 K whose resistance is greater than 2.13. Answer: 282.0 K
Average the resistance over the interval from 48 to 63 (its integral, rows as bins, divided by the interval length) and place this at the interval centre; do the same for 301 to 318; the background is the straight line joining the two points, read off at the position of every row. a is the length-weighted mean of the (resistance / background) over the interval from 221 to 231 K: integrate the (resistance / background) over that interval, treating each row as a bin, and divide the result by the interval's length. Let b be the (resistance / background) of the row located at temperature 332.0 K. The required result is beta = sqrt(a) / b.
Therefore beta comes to 1.20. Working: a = 0.95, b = 0.81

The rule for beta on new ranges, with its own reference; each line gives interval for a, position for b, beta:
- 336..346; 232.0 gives 1.00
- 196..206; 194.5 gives 1.04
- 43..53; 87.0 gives 1.00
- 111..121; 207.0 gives 1.02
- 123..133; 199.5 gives 0.94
